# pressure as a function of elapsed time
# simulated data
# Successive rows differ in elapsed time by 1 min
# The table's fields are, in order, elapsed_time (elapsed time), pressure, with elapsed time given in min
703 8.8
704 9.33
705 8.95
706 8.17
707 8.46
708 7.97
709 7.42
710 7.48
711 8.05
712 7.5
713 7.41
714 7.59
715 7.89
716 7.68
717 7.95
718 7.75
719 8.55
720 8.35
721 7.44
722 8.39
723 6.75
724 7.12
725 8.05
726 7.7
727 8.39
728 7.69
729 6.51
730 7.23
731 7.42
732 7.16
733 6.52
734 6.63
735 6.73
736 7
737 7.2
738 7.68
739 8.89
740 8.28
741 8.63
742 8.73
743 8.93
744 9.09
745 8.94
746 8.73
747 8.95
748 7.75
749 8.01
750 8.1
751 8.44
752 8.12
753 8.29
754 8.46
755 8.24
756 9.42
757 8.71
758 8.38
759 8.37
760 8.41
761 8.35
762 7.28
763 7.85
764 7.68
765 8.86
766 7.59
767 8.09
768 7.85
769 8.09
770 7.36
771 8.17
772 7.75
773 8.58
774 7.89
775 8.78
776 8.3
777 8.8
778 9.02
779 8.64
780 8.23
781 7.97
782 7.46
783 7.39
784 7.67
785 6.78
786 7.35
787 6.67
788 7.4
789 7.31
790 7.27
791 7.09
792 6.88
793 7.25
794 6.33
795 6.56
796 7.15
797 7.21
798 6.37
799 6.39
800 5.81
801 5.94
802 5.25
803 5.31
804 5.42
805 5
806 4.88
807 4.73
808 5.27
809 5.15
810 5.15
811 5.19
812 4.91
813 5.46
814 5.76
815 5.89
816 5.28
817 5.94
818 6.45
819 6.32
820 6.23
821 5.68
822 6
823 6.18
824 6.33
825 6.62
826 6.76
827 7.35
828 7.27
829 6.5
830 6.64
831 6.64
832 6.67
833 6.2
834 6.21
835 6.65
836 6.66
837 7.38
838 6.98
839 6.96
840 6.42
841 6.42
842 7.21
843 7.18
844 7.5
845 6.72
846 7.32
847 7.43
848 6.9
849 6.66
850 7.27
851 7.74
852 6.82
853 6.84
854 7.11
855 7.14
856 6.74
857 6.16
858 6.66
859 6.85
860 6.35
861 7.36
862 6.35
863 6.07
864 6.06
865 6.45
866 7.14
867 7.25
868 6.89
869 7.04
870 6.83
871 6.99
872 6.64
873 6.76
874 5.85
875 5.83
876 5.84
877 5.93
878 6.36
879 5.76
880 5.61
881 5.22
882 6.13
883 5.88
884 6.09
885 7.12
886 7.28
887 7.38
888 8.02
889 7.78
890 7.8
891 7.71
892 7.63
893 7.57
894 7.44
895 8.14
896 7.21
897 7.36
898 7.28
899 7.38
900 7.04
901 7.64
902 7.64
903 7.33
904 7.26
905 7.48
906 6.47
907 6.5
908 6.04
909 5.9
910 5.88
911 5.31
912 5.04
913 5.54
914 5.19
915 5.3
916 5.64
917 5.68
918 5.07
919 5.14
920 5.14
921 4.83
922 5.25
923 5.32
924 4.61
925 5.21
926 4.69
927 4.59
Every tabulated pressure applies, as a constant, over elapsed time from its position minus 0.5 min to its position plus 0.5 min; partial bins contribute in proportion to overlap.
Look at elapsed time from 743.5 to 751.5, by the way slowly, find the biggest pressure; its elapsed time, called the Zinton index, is 744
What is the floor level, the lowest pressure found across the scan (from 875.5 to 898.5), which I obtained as 5.22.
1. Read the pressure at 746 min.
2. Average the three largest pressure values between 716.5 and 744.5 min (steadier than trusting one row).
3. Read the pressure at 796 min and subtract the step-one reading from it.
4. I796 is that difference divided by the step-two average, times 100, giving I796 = -18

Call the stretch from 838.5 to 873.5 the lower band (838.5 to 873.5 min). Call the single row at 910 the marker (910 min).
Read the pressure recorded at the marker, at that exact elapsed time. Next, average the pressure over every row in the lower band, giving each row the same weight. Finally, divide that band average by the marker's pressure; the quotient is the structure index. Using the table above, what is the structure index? 1.17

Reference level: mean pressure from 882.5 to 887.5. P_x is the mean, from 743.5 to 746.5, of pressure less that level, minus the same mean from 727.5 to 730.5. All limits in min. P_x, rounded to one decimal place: 1.8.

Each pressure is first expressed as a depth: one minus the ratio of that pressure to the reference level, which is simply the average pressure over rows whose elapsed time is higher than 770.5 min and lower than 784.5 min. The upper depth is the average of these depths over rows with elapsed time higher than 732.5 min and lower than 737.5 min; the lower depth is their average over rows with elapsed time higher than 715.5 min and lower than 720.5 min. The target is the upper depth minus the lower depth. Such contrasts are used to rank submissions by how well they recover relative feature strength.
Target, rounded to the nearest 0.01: 0.15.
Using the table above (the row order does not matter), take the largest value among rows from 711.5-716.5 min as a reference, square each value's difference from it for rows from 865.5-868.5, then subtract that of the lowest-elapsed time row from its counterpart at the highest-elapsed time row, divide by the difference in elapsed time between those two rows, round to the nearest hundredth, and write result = 0.22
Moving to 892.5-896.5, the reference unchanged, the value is 0.12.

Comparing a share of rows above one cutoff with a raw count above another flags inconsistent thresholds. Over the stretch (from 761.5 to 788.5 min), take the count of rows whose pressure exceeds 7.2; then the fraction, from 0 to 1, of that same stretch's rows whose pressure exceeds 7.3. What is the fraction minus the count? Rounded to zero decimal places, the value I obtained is -24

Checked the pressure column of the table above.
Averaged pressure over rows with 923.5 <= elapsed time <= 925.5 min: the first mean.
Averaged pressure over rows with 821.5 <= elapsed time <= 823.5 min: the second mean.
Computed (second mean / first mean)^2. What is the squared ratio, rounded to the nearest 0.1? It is 1.5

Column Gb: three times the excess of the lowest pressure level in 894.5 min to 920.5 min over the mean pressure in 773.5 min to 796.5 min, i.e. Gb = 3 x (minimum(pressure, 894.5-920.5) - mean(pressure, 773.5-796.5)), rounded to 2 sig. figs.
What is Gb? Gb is -7.6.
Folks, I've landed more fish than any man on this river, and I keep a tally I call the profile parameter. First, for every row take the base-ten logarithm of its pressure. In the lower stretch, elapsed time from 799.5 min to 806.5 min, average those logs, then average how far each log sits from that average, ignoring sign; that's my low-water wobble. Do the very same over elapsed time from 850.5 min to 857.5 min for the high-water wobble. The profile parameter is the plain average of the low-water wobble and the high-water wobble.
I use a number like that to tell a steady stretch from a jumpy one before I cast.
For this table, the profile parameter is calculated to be 0.023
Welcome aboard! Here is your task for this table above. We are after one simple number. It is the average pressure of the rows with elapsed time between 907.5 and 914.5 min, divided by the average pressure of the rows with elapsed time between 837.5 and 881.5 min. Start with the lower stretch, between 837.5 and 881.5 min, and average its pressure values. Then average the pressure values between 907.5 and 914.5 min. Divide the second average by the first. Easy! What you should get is 0.83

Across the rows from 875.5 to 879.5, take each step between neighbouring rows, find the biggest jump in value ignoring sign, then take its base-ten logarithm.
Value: -0.2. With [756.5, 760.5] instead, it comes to -0.5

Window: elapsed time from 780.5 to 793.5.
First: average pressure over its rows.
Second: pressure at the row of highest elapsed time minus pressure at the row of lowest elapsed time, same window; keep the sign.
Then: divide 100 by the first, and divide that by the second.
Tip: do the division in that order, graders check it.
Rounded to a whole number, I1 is -19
